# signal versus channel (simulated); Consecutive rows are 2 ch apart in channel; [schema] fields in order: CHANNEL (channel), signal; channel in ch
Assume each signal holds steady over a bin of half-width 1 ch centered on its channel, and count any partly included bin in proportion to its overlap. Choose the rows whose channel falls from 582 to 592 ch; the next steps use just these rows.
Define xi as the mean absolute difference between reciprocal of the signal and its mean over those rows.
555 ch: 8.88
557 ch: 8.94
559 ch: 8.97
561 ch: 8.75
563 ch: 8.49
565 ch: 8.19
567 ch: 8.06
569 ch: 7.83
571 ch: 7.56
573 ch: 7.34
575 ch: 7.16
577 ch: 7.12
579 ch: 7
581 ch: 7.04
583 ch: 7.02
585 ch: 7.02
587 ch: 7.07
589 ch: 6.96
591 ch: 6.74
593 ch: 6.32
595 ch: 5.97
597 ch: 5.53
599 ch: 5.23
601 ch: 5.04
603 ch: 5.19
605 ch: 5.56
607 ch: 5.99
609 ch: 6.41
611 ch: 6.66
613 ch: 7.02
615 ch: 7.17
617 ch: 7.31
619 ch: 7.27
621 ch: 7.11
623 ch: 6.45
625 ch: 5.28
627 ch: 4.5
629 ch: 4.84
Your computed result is 0.002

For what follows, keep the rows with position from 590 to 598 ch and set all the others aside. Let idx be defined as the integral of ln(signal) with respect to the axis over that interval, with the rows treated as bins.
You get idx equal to 14.5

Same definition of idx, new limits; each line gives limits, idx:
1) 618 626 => 14.9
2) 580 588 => 15.6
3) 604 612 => 14.5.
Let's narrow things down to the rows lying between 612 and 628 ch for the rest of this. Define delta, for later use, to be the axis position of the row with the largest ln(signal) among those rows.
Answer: 617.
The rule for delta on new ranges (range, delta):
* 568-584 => 569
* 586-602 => 587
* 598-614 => 613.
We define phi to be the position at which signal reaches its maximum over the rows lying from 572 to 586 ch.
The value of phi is 573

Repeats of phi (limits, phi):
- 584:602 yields 587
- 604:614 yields 613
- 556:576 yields 559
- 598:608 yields 607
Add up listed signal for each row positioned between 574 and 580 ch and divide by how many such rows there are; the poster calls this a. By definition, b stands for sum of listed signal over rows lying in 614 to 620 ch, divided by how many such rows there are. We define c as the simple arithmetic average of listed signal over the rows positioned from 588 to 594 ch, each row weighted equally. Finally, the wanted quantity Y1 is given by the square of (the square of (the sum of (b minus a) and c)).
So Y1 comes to 2176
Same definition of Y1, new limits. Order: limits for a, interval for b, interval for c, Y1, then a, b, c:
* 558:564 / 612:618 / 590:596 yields 519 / 8.7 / 7.17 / 6.3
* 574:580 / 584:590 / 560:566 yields 4979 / 7.1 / 7.02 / 8.5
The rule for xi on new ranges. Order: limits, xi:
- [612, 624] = 0.005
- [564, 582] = 0.007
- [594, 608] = 0.010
